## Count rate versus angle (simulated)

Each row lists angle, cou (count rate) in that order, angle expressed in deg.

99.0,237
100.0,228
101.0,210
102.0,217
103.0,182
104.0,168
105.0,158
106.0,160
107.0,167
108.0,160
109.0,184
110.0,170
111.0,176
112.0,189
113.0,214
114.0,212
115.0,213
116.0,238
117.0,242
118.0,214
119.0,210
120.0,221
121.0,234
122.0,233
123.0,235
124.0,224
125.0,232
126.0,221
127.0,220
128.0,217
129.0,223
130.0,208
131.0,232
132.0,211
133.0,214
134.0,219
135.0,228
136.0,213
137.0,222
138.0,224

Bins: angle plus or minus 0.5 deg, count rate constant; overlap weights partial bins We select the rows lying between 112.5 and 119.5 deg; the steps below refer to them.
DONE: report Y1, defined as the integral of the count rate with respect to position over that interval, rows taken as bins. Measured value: 1543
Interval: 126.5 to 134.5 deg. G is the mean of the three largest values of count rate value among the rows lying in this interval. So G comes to 225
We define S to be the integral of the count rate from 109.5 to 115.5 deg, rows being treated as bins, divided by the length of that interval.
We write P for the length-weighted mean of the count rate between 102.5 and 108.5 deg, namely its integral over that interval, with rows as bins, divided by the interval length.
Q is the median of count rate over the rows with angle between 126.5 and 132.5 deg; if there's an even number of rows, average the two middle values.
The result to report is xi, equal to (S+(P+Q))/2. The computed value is 290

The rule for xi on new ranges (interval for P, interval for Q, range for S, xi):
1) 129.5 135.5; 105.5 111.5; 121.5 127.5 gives 307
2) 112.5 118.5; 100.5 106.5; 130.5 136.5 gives 308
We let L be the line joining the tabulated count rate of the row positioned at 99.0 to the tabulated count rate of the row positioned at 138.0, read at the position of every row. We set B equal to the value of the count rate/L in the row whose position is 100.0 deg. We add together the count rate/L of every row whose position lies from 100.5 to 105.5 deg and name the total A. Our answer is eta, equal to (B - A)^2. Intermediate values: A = 3.97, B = 0.96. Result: 9.0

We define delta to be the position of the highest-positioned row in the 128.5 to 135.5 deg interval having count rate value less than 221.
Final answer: 134.0 deg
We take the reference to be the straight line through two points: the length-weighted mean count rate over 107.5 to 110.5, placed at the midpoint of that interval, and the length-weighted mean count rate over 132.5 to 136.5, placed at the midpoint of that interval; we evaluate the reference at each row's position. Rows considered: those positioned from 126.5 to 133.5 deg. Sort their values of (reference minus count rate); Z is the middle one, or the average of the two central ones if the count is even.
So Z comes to -11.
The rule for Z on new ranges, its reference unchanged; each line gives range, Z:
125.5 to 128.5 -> -15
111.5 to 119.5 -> -31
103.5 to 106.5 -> 6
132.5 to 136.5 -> 0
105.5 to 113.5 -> 0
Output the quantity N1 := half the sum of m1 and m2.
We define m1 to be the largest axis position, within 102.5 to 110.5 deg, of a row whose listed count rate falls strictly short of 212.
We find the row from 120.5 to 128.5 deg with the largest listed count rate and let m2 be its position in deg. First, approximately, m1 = 110.0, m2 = 123.0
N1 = 116.5 deg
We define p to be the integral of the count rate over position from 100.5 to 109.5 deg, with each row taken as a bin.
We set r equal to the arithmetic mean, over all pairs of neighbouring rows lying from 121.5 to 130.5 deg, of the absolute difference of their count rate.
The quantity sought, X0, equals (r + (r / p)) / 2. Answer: 3.6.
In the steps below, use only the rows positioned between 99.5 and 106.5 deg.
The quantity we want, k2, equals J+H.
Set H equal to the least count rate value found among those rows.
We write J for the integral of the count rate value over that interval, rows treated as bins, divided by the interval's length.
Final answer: 347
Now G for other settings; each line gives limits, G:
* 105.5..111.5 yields 177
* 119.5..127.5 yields 234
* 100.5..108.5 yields 203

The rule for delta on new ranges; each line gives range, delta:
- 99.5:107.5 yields 107.0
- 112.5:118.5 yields 118.0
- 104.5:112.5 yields 112.0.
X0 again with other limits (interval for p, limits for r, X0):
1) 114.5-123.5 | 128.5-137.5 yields 6.3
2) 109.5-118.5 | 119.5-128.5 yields 3.1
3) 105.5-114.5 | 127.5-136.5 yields 6.1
